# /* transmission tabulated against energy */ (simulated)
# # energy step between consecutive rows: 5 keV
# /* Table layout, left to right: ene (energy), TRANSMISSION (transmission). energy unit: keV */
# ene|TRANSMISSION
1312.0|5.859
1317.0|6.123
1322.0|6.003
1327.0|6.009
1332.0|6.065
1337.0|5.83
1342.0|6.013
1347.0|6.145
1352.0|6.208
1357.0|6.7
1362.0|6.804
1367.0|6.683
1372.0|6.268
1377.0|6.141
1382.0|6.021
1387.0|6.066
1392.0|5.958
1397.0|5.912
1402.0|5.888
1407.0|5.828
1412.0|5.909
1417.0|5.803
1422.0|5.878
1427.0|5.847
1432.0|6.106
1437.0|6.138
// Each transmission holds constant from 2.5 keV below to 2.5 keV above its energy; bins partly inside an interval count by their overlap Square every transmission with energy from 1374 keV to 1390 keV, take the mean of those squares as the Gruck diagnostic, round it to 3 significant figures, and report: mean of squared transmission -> 36.9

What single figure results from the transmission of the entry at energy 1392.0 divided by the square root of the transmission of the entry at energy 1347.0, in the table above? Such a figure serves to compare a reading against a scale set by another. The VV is 2.40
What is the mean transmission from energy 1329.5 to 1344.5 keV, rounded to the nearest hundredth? 5.97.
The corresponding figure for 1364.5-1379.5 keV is 6.36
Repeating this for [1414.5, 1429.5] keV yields 5.84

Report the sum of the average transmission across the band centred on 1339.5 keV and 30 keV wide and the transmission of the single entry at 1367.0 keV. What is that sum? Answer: 12.7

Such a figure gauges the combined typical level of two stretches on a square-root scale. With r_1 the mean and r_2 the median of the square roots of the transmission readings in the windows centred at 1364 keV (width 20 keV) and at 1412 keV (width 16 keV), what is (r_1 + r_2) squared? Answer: 24.9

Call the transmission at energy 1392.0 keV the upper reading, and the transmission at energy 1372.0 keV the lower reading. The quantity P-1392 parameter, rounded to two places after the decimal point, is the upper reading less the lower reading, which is -0.31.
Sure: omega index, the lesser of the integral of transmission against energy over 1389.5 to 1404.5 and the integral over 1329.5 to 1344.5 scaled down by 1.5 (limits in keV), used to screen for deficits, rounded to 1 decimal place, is 59.7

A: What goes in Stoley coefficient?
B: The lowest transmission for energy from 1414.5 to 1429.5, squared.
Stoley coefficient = 33.7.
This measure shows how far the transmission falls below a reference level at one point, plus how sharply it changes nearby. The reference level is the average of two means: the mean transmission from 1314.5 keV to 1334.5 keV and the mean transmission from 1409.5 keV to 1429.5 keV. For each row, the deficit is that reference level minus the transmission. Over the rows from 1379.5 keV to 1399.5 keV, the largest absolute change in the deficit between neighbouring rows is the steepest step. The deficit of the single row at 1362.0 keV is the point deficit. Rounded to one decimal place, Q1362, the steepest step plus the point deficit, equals -0.7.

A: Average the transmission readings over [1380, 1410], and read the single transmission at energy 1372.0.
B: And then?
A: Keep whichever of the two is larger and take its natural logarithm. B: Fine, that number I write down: 1.84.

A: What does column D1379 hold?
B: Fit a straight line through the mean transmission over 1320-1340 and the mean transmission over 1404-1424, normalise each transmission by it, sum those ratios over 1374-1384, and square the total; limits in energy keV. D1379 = 4.24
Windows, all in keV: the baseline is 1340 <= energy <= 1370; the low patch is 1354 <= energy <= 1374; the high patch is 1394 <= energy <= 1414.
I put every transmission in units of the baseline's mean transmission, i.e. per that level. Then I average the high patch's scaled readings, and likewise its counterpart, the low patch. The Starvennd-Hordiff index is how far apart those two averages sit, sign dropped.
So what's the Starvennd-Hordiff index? 0.11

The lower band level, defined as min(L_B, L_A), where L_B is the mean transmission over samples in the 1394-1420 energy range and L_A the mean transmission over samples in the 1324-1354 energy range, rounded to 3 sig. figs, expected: 5.87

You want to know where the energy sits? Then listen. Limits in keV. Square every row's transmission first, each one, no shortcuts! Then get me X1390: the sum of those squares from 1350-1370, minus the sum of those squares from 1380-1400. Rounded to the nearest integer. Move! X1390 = 31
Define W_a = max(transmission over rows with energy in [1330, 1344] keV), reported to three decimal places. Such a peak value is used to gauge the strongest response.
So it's 6.065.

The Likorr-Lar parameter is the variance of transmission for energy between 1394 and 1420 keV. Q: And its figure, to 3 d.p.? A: 0.002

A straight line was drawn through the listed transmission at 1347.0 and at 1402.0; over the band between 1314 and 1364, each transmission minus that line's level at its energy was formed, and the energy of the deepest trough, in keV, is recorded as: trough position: 1337.0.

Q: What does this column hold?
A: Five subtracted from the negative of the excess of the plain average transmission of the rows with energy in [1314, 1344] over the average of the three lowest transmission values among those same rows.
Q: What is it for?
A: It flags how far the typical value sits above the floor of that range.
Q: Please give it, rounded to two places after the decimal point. -5.06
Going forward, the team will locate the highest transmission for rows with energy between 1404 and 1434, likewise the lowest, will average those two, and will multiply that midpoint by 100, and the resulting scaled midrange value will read 595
